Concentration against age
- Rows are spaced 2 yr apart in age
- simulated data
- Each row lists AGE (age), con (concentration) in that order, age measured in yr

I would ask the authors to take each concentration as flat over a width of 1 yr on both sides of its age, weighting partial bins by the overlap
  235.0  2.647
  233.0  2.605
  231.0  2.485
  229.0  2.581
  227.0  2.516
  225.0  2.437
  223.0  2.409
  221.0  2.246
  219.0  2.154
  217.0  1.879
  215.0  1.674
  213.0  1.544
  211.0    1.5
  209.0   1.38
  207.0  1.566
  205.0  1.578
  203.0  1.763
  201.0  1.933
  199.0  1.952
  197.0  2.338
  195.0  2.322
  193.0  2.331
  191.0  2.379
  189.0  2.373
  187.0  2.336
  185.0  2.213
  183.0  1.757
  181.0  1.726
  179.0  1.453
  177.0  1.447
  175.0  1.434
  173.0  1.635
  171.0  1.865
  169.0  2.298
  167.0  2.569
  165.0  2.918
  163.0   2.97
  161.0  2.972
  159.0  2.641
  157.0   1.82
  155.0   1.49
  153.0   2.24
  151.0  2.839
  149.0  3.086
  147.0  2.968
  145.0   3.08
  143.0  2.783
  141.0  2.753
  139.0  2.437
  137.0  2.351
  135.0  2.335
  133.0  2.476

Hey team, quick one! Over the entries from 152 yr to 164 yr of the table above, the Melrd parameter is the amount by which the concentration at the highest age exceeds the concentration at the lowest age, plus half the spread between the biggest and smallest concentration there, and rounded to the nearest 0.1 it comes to 1.5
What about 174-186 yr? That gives 1.2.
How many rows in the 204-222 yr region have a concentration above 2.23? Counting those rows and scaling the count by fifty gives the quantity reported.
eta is 50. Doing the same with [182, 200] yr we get 300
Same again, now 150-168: 350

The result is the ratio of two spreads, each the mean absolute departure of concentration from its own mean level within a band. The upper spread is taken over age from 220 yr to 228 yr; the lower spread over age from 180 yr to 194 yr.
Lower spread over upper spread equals 3.1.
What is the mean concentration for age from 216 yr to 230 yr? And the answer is 2.3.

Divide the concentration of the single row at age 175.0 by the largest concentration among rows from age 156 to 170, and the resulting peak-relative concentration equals 0.48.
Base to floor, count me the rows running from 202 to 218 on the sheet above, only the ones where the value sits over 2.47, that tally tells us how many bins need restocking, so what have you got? 0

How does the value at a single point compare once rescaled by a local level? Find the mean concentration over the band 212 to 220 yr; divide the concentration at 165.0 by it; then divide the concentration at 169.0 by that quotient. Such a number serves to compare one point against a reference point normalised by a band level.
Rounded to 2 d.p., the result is 1.43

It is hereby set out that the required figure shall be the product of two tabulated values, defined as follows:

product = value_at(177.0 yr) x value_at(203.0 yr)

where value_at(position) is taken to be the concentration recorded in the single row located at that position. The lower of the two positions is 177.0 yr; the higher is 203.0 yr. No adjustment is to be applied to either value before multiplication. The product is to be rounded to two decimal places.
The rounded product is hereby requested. 2.55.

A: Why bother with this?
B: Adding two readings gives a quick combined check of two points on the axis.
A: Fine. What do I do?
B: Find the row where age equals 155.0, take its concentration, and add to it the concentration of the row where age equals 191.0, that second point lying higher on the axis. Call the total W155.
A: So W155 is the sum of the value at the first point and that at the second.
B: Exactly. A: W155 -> 3.9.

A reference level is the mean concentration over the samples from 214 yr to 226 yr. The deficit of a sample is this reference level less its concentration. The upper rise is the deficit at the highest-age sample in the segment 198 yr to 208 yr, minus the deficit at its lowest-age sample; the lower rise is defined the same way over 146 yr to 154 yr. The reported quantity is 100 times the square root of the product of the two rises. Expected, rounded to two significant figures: 53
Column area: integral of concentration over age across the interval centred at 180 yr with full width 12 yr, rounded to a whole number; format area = 20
